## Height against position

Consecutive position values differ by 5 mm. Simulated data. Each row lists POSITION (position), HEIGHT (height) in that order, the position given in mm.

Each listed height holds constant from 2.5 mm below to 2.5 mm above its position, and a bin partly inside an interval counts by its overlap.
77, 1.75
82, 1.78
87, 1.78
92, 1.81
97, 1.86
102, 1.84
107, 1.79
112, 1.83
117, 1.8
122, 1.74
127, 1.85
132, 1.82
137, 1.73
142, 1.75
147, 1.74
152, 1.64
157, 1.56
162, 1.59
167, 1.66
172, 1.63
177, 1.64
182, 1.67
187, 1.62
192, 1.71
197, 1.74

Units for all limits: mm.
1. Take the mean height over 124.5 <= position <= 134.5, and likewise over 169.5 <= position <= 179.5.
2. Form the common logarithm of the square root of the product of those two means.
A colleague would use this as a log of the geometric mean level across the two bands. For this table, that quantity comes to 0.239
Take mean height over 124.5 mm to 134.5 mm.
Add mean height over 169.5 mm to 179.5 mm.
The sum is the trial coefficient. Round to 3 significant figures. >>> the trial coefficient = 3.47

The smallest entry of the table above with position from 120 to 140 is 1.73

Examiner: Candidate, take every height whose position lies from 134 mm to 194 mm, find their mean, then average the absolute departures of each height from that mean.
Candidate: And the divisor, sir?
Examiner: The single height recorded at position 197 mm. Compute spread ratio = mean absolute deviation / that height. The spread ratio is 0.028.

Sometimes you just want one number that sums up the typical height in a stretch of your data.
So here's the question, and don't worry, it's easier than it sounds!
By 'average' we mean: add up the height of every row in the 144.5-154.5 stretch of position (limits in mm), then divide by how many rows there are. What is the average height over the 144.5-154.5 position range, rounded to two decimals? 1.69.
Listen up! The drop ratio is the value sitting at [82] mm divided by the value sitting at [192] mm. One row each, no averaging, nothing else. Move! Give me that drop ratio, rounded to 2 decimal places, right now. 1.04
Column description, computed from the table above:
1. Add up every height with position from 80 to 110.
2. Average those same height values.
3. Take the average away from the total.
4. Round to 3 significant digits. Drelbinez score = 9.05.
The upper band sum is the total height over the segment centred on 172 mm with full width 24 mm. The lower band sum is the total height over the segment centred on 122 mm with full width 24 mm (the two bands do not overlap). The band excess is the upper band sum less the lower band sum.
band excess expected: -0.85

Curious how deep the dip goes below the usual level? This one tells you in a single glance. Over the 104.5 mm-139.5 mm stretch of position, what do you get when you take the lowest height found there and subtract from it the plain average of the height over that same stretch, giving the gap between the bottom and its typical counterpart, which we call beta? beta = -0.0643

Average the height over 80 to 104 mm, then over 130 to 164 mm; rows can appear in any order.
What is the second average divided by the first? 0.93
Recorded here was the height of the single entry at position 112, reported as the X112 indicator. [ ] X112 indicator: 1.83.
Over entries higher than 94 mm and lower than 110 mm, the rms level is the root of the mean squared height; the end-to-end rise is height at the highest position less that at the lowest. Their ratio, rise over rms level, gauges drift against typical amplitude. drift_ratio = -0.04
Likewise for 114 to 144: -0.03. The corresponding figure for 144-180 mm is -0.06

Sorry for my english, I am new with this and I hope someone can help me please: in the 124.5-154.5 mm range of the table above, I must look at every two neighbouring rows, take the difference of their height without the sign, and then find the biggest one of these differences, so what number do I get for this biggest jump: 0.10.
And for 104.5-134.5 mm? 0.11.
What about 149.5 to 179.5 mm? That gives 0.08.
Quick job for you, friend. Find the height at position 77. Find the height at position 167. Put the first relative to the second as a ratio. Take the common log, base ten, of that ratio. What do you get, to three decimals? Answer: 0.023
